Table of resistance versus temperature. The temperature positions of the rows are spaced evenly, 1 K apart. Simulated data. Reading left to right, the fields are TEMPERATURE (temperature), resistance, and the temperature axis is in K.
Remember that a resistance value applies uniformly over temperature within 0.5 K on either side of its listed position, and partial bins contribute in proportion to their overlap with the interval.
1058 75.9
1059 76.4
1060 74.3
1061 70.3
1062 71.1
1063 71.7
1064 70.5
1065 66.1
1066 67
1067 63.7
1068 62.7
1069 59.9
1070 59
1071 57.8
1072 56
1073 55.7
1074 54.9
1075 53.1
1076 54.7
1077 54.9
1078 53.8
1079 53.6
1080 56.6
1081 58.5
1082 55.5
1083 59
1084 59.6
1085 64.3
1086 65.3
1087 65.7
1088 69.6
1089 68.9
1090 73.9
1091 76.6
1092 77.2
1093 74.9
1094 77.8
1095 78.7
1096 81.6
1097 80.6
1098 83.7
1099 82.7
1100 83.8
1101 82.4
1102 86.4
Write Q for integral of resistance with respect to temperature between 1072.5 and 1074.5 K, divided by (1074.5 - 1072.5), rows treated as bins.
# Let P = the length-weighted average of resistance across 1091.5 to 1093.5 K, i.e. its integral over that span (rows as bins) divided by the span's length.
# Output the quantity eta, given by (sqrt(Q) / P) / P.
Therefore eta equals 0.0013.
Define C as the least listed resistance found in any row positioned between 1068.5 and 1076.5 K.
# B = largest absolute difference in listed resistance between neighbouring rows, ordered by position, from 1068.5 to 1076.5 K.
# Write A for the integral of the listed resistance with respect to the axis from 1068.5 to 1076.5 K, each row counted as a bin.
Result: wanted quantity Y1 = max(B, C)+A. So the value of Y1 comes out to 504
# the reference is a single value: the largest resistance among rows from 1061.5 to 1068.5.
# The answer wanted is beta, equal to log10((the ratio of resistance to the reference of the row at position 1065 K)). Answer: -0.04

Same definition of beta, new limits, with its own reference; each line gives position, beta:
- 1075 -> -0.13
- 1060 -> 0.02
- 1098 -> 0.07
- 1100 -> 0.07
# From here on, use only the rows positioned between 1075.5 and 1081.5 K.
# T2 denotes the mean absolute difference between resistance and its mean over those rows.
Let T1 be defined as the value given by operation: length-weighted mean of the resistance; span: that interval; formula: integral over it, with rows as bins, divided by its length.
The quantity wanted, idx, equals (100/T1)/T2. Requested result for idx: 1.2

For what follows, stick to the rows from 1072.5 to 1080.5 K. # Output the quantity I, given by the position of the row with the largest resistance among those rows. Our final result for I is 1080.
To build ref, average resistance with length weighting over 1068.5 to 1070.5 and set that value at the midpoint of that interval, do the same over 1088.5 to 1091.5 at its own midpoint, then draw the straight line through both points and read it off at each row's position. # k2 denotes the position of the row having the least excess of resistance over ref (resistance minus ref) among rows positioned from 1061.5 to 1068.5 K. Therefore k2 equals 1068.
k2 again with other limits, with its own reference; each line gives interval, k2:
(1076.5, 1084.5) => 1082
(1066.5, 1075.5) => 1075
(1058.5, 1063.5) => 1061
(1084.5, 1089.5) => 1085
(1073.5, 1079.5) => 1079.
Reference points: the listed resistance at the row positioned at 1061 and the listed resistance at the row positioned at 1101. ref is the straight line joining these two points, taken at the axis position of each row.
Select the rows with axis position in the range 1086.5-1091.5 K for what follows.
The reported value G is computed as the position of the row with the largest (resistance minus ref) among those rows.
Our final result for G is 1091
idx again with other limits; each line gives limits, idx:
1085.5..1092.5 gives 0.3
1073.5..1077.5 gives 2.8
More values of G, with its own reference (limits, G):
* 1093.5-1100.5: 1098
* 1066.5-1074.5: 1067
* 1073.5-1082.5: 1081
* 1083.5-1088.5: 1088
